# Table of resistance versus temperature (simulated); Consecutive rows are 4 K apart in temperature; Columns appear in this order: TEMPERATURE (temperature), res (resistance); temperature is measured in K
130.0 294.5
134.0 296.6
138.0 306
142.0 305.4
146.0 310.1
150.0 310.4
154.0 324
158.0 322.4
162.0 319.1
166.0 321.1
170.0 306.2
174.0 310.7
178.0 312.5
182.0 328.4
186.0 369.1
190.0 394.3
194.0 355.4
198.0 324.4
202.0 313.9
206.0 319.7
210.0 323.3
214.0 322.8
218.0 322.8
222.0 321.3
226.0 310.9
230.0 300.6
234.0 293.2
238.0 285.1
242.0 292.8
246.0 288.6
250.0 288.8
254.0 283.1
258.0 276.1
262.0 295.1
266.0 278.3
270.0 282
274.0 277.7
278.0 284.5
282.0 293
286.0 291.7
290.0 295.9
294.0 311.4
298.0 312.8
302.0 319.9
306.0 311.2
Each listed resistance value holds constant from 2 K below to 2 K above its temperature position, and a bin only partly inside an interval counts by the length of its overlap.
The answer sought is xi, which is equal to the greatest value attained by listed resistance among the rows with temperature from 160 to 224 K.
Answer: 394.3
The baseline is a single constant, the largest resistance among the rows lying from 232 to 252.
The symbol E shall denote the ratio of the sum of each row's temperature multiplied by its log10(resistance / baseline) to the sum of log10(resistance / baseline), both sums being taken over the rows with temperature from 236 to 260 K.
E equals 251.4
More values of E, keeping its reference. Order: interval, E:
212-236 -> 220.0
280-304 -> 298.5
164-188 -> 179.0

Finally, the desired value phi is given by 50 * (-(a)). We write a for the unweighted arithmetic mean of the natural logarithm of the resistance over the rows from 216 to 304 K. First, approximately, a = 5.69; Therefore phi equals -284.4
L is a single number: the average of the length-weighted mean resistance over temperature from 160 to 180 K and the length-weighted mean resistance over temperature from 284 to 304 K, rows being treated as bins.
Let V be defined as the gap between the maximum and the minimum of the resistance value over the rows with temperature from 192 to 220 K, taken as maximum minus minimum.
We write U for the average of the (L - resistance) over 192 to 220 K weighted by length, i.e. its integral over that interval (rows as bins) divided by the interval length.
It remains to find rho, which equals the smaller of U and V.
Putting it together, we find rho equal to -16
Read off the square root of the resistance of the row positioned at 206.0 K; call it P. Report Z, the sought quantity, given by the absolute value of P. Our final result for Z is 17.9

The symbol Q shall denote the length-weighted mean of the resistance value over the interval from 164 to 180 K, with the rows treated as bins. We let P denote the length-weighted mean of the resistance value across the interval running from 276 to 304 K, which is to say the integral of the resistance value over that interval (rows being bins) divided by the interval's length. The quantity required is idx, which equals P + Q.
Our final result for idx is 614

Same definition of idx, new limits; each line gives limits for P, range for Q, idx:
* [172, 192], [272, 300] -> 638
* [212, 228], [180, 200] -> 674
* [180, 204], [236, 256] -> 635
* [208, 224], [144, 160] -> 639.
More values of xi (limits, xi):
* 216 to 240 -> 322.8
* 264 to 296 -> 311.4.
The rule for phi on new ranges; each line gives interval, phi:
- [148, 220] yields -289.5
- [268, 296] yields -283.6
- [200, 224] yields -288.5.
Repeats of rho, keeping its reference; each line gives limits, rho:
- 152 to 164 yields -12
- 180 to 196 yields -52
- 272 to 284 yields 15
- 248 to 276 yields 19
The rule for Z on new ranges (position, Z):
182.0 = 18.1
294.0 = 17.6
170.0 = 17.5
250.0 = 17.0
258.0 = 16.6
